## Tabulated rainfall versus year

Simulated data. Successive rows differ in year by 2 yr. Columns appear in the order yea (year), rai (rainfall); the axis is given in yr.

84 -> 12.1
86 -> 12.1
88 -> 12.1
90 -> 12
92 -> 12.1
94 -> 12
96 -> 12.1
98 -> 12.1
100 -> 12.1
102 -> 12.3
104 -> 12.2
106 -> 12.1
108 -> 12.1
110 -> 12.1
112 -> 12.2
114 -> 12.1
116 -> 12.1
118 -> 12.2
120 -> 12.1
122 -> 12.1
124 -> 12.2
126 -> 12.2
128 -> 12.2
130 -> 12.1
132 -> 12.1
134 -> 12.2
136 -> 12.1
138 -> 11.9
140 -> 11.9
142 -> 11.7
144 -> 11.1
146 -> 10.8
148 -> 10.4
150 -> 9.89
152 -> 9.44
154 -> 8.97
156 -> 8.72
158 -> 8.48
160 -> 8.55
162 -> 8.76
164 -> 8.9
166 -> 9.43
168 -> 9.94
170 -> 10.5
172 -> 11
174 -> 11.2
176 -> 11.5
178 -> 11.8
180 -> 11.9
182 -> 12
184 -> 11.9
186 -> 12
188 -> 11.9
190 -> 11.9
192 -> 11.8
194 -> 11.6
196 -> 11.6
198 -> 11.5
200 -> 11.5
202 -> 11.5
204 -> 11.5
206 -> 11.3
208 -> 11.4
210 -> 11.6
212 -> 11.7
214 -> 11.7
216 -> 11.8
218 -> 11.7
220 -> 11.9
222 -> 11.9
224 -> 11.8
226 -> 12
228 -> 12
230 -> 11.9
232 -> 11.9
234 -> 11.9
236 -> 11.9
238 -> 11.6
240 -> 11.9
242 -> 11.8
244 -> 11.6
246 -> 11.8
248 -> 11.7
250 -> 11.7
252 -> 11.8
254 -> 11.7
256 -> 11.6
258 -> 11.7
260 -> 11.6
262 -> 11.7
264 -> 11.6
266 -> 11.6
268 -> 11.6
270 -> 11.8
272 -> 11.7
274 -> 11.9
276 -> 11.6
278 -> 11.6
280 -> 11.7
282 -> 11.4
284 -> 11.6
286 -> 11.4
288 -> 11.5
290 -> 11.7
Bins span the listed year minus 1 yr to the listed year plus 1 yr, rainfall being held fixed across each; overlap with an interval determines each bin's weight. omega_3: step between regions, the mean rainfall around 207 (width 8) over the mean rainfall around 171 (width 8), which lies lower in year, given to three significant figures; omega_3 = 1.07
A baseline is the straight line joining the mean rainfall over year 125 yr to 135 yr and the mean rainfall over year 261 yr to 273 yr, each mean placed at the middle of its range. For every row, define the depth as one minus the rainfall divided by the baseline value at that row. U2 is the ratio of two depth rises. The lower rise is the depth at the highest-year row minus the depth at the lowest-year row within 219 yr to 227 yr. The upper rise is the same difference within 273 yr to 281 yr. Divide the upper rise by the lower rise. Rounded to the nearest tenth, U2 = -1.5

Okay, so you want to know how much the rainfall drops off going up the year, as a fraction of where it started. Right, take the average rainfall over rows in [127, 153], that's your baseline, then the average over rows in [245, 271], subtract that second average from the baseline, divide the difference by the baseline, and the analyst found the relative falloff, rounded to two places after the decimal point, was -0.03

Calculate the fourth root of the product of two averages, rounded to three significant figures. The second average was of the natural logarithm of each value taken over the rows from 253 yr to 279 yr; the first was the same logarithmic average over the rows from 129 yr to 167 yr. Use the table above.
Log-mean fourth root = 1.55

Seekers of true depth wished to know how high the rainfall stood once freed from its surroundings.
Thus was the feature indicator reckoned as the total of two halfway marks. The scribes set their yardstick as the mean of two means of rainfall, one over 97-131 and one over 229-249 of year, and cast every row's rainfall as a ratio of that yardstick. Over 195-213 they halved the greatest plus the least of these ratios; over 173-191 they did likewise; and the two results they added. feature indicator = 1.93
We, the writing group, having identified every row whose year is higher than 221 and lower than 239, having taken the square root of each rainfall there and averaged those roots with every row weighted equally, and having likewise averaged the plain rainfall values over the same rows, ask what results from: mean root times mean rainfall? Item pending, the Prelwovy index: 40.9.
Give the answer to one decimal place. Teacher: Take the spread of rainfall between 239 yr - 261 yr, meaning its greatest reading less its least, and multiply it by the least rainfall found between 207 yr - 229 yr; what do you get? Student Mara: 3.4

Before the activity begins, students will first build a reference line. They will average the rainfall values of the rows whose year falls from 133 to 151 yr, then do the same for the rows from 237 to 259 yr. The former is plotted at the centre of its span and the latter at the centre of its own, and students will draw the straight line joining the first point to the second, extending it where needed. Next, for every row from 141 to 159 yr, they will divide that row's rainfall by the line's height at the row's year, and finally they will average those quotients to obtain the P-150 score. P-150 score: 0.88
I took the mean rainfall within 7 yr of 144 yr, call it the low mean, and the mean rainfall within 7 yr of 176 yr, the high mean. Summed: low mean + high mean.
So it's 22.5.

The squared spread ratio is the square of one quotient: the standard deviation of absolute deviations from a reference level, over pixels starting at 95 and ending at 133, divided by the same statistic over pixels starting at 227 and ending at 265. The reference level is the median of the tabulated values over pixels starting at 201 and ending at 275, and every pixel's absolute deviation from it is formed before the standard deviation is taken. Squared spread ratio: 0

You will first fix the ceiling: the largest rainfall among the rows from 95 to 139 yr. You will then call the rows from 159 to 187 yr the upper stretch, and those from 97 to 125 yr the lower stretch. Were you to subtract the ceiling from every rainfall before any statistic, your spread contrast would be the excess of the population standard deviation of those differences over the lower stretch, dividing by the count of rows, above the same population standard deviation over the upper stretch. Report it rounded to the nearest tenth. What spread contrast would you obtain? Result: -1.2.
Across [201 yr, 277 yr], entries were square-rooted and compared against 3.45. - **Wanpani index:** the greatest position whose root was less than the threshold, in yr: 276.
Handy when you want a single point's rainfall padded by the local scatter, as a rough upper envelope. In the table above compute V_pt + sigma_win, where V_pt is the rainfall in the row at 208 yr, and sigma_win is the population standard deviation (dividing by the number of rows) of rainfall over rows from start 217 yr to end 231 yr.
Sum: 11.5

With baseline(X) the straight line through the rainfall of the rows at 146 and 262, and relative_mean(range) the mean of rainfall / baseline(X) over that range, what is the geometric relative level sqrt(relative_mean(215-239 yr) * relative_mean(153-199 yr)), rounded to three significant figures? 1.00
